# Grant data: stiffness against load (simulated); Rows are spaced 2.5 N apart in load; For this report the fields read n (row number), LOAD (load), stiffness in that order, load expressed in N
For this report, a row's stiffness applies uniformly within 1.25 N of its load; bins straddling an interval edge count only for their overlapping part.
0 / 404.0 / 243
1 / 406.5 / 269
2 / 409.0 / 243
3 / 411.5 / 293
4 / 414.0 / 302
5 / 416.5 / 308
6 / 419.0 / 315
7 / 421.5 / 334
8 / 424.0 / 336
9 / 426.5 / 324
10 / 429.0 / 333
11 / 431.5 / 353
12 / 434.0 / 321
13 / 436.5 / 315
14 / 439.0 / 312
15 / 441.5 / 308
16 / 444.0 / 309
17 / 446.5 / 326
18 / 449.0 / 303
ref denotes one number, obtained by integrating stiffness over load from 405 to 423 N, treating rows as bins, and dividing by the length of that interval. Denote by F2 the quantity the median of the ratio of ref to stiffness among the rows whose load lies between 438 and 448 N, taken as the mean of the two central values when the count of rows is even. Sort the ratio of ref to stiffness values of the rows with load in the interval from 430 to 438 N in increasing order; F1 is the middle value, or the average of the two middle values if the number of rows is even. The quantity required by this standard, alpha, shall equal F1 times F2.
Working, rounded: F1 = 0.92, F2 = 0.95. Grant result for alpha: 0.87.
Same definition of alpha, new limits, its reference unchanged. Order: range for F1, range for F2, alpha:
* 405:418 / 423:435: 0.89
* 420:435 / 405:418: 0.89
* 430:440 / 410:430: 0.86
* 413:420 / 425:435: 0.86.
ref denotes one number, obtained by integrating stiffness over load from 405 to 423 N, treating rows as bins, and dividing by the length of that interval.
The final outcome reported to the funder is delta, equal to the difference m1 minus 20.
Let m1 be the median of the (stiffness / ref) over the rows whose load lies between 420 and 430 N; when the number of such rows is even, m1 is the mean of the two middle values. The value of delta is -18.9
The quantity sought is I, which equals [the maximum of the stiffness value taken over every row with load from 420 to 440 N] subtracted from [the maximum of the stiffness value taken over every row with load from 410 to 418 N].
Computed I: -45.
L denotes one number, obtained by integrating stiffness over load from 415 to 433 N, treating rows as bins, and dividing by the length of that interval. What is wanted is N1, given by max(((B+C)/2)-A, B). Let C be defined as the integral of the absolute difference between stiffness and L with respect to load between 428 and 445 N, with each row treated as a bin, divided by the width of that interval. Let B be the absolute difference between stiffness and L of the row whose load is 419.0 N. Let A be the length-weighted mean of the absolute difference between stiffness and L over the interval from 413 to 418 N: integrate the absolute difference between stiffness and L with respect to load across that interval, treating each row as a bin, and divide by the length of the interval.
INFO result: 14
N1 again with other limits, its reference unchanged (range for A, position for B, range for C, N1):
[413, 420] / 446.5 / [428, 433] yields 3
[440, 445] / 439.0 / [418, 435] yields 17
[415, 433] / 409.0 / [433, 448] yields 86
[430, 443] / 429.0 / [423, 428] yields 4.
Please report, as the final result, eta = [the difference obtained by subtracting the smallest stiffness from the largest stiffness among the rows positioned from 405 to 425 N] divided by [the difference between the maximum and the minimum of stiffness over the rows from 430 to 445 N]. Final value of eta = 2.1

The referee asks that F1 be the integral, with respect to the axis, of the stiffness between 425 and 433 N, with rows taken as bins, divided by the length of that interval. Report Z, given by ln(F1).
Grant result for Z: 5.82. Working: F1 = 336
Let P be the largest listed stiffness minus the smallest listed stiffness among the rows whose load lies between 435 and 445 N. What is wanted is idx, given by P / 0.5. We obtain 14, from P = 7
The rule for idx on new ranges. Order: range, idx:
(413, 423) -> 64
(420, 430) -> 24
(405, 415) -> 118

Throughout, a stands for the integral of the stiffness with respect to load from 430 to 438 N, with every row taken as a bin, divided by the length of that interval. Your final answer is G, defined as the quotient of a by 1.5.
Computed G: 219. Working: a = 329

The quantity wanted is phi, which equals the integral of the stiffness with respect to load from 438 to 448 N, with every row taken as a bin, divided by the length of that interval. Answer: 314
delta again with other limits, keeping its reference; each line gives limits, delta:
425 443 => -18.9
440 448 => -19.0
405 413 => -19.1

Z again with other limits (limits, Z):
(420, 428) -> 5.80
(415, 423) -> 5.77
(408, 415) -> 5.63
